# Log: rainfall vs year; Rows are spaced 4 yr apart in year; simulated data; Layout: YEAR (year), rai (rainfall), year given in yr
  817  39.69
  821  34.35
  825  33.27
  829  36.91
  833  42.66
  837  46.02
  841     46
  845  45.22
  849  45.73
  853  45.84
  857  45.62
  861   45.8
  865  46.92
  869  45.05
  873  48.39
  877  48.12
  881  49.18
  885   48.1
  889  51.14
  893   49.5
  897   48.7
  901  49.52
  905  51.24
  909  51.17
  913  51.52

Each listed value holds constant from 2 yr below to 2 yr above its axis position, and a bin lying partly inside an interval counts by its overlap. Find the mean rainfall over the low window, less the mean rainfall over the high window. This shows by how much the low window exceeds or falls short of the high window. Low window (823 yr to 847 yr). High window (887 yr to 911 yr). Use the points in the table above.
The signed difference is -8.5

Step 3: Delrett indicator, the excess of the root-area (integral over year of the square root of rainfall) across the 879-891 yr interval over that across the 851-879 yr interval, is -107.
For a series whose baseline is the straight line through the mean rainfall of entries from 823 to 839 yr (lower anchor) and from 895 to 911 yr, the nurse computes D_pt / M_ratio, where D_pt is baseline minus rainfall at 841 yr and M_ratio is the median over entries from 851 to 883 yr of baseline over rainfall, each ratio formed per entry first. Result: -5.1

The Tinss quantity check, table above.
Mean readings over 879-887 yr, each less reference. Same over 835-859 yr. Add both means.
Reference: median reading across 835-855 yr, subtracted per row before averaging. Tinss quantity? 3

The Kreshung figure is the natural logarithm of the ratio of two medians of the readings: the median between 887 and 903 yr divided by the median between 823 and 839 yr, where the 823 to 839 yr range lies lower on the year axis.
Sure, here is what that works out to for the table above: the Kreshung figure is 0.22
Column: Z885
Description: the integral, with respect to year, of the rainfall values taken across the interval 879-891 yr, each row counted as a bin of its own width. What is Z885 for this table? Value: 594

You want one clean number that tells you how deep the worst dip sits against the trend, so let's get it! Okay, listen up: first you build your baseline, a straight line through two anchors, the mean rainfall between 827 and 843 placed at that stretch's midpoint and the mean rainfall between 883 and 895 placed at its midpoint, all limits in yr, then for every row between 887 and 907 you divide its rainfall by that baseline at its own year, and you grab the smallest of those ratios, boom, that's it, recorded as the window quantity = 0.96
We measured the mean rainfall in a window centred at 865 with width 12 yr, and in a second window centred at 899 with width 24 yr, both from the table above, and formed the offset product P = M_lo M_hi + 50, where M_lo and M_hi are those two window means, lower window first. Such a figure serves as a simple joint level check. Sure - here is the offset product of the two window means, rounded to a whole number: 2356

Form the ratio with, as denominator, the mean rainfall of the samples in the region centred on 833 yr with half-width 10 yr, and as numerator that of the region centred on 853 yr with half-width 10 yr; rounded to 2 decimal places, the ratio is 1.11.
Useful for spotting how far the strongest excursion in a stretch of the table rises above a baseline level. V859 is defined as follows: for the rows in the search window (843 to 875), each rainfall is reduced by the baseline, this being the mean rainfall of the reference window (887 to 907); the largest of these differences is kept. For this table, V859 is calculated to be -1.6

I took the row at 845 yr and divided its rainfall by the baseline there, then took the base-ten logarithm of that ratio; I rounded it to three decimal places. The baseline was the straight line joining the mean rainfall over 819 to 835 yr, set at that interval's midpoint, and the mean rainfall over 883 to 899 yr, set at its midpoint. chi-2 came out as 0.050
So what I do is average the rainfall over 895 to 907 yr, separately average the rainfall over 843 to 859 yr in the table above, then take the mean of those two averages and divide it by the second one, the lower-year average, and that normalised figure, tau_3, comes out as 1.046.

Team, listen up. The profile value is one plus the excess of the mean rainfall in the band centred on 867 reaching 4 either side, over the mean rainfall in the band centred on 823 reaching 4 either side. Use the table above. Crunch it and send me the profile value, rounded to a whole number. 13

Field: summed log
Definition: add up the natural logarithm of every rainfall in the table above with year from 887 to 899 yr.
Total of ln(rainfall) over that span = 11.7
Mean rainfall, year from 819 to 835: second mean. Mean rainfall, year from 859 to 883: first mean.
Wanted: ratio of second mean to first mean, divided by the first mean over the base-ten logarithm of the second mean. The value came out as 0.0258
